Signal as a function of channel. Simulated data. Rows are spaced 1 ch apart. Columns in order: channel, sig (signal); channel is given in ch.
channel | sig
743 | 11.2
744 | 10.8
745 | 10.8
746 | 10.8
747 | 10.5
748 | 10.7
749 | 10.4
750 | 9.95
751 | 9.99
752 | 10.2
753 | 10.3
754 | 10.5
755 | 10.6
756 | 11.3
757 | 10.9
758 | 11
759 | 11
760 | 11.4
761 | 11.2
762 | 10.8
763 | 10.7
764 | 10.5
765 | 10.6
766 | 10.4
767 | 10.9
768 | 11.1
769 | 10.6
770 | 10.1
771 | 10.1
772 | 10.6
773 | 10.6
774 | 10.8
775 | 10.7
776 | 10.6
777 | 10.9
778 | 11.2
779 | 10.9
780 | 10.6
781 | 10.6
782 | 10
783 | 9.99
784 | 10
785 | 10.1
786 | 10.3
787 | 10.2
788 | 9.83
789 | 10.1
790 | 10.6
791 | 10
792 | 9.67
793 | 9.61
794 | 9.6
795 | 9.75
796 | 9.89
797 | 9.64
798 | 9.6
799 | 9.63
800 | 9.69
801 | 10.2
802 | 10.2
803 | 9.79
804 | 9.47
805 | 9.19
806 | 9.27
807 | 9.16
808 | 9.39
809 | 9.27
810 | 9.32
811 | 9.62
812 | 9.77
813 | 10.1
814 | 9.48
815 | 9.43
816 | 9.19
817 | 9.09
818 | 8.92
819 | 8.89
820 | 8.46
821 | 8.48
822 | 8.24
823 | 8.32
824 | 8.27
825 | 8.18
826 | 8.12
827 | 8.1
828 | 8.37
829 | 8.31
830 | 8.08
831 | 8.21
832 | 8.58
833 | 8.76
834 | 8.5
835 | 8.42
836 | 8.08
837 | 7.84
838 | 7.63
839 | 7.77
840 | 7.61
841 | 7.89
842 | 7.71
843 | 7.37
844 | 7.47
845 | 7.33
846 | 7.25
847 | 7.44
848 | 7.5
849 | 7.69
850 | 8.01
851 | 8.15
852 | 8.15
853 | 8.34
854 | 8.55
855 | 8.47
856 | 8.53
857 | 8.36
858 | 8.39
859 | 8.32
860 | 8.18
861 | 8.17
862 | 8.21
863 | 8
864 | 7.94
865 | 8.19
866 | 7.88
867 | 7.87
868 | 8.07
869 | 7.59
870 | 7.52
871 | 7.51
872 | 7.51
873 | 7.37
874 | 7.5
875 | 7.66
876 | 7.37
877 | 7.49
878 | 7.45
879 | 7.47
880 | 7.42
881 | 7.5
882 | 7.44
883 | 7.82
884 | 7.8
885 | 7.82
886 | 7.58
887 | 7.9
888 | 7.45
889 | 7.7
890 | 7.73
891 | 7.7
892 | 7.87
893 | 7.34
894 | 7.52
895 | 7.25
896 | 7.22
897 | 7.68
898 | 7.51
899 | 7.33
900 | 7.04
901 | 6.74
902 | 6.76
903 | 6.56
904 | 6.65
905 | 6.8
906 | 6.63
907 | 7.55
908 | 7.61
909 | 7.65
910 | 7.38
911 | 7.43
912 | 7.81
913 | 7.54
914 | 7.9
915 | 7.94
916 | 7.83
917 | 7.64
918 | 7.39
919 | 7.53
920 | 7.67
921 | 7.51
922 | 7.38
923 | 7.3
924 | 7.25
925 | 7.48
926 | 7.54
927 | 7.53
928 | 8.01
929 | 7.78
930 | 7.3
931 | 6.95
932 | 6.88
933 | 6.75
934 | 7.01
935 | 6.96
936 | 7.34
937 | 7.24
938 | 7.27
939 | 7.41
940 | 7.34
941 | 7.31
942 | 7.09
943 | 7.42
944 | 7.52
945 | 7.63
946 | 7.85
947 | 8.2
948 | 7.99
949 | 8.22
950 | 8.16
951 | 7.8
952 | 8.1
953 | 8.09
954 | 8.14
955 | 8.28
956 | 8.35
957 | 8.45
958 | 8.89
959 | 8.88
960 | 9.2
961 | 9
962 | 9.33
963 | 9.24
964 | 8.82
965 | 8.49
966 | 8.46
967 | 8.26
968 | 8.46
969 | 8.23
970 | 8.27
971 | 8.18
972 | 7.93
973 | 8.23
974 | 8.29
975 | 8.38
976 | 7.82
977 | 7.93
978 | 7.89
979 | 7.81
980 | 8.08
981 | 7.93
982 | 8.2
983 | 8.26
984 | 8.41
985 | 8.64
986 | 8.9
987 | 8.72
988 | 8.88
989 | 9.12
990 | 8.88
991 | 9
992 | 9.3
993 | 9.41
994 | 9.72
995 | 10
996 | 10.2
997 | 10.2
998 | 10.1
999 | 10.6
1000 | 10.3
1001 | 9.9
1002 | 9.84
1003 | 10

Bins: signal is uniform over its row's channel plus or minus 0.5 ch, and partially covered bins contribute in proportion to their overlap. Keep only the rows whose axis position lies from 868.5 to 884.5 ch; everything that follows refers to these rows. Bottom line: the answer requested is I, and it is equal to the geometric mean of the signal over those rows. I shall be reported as 7.5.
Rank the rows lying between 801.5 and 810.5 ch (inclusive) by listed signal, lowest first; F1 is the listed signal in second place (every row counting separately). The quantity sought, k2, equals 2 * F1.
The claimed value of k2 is 18.4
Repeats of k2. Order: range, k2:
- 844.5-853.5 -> 14.7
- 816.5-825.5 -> 16.5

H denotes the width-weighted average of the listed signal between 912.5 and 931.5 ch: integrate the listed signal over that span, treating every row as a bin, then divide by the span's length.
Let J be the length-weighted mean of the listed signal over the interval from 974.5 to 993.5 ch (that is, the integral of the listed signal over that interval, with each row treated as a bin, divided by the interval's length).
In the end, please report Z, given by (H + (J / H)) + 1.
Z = 9.7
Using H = 7.6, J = 8.5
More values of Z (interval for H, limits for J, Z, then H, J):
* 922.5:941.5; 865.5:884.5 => 9.3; 7.3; 7.6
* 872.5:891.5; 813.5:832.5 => 9.7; 7.6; 8.6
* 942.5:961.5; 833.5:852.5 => 10.2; 8.2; 7.8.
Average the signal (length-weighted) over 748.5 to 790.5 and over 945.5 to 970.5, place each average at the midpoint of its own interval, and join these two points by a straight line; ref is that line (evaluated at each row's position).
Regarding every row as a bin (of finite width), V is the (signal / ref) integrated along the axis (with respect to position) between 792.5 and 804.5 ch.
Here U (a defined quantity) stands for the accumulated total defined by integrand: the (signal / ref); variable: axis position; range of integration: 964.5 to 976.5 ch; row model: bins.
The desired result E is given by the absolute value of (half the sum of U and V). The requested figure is 11.7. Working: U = 11.9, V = 11.4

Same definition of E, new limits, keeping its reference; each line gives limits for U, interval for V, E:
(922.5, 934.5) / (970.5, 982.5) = 10.9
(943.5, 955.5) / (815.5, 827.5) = 10.7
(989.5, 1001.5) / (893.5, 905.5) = 12.0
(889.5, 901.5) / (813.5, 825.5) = 10.1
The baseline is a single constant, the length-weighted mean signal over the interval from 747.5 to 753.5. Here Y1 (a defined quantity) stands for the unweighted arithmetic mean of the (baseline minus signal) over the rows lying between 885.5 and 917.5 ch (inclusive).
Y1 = 2.8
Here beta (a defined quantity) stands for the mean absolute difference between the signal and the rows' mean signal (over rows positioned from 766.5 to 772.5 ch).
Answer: 0.31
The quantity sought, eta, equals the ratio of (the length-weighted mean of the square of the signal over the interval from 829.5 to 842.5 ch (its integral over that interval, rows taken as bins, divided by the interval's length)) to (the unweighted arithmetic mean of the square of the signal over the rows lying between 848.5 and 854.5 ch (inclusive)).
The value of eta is 0.99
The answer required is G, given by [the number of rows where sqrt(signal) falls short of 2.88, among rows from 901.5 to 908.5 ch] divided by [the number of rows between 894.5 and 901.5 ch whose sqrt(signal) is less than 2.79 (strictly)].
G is 1.0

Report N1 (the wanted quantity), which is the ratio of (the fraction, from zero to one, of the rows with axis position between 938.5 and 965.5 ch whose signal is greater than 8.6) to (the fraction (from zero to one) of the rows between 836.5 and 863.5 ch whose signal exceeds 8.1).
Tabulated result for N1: 0.6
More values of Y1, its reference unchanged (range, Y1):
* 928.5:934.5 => 3.1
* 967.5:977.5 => 2.1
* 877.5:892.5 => 2.6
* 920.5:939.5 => 2.9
